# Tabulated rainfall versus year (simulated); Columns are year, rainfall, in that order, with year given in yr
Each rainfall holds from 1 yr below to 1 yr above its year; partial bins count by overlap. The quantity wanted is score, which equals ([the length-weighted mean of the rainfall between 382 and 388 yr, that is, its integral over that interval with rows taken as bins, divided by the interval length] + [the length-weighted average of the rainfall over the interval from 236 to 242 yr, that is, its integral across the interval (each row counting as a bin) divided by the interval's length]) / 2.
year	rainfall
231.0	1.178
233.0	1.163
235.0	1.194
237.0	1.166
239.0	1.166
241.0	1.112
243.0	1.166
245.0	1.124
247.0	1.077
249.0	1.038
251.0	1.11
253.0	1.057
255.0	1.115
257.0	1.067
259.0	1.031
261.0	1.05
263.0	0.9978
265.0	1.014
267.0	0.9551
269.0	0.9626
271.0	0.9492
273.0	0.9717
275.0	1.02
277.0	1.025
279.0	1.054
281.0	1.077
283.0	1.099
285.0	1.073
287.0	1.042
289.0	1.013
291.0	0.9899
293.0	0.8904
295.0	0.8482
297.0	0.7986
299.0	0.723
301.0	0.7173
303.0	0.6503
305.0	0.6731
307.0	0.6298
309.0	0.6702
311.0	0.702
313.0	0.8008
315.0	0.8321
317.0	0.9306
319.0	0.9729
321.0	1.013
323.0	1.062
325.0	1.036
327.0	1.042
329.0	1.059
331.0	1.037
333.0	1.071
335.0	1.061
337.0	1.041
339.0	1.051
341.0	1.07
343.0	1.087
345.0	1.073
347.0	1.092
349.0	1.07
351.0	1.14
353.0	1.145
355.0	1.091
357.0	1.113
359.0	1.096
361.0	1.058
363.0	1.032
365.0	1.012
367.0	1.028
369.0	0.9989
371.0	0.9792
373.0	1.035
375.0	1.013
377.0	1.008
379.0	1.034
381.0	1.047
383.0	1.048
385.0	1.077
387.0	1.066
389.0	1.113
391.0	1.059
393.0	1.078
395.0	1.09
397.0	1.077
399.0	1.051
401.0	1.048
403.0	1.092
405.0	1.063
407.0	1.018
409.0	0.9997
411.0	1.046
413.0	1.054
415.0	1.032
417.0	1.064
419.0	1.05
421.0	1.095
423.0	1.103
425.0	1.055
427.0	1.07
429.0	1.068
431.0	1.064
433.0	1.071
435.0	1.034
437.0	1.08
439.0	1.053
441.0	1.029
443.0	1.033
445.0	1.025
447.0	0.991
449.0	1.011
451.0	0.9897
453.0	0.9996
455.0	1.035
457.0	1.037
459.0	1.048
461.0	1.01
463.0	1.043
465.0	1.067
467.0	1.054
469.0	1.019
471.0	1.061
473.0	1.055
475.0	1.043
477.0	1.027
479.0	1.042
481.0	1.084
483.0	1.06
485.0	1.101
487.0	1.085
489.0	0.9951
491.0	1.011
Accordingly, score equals 1.11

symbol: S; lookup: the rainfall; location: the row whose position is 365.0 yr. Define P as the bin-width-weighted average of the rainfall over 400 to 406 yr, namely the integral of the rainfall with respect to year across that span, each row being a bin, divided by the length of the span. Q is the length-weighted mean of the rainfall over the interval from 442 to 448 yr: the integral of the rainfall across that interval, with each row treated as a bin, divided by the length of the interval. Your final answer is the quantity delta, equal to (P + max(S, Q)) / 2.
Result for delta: 1.04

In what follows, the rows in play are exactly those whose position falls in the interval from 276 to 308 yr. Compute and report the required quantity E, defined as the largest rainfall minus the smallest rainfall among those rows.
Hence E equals 0.469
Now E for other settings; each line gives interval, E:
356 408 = 0.134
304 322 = 0.383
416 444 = 0.074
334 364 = 0.113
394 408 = 0.074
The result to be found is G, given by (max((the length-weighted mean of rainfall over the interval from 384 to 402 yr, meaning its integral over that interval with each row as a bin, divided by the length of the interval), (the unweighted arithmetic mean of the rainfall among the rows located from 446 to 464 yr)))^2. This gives 1.15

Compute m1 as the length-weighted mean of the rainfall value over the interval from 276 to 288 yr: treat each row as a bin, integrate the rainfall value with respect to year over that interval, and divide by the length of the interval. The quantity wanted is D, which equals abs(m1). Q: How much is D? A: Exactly 1.06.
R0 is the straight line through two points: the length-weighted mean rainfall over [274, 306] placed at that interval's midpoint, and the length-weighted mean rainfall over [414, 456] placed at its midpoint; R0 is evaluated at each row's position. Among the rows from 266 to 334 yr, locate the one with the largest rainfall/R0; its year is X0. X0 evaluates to 283.0 yr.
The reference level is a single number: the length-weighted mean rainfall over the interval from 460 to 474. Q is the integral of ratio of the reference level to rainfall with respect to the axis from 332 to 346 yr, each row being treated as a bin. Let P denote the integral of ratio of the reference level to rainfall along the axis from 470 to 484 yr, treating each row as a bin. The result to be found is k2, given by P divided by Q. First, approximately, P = 13.9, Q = 13.7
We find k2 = 1.01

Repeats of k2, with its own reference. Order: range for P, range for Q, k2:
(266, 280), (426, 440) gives 1.07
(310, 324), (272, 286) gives 1.18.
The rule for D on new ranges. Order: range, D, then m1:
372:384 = 1.03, 1.03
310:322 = 0.88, 0.88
